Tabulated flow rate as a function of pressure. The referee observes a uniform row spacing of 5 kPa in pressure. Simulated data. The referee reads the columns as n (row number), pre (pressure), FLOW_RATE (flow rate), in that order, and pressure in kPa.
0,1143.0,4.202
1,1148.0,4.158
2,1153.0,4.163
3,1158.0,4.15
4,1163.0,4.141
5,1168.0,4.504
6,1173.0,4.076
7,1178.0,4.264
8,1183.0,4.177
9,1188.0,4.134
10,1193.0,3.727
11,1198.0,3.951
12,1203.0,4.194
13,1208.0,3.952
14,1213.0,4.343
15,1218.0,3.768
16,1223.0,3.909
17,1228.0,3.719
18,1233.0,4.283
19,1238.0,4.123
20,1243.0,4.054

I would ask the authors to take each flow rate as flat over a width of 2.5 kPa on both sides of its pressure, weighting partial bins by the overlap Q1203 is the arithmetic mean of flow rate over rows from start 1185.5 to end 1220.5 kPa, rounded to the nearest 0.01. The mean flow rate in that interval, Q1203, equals 4.01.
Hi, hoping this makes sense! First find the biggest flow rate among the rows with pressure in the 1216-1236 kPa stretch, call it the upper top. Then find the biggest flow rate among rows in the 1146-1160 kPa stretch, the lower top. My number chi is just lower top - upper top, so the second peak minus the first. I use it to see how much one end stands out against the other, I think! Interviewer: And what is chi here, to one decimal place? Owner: -0.1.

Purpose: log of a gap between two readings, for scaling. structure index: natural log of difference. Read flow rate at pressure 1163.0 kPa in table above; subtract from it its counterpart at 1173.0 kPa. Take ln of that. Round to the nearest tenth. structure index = -2.7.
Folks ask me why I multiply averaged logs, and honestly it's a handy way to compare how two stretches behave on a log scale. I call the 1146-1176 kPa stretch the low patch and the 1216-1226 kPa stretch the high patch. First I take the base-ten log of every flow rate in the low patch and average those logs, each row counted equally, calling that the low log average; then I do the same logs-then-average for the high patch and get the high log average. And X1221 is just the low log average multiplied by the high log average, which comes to 0.364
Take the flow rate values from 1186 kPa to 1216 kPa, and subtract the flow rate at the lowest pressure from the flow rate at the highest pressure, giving 0.21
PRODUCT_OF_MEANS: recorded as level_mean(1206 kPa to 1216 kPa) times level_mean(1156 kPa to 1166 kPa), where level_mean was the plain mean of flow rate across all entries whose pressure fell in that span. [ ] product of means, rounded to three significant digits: 17.2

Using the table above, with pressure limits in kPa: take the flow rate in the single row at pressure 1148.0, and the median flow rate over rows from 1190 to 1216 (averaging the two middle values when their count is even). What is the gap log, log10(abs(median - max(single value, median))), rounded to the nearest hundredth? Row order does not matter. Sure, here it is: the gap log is -0.69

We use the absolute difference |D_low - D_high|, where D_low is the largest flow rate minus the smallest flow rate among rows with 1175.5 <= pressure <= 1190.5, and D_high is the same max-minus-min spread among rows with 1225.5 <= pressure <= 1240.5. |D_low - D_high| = 0.434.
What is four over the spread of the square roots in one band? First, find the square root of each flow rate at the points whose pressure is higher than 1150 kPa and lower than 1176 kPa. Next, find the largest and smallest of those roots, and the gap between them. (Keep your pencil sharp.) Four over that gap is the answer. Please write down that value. 38.7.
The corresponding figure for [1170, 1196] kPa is 29.8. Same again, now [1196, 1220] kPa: 28.0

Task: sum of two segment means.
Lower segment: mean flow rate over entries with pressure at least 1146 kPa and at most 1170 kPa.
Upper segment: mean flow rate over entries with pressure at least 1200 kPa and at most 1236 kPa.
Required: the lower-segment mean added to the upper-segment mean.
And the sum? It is 8.2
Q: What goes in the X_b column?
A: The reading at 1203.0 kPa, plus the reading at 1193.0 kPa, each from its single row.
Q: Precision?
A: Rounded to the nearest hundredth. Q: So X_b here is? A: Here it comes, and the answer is 7.92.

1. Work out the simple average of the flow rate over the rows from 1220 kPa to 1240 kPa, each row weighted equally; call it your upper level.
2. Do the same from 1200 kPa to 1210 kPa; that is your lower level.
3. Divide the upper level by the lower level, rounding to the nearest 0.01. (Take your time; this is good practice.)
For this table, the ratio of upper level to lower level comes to 0.98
